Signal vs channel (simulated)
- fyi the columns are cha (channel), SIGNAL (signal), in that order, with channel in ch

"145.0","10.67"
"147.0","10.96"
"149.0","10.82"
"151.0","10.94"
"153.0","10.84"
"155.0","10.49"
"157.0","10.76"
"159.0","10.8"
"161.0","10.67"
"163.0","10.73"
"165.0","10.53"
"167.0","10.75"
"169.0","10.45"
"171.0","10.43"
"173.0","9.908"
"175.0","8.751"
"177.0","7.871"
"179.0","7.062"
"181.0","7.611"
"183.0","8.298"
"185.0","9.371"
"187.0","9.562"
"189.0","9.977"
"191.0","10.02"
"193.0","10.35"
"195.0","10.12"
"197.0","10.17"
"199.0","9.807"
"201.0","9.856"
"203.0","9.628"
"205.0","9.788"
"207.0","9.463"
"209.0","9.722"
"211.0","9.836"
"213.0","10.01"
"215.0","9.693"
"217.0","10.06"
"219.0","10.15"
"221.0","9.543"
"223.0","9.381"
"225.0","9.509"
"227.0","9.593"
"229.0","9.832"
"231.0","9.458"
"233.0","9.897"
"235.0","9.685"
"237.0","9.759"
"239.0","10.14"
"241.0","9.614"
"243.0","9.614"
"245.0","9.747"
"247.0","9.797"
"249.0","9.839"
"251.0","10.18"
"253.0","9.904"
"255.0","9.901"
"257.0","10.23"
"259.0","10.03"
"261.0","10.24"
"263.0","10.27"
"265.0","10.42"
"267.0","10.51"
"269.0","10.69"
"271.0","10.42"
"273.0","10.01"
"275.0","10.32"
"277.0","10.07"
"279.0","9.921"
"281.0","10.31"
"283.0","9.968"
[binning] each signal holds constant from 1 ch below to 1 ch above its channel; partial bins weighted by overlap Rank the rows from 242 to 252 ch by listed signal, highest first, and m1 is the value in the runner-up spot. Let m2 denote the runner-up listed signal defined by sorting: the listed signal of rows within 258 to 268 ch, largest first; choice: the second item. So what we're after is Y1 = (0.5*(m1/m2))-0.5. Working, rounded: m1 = 9.839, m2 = 10.42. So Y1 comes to -0.028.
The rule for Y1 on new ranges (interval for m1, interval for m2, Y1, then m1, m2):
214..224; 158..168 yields -0.032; 10.06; 10.75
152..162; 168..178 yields 0.018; 10.8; 10.43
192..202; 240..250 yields 0.019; 10.17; 9.797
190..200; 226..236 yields 0.017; 10.17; 9.832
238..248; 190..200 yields -0.018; 9.797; 10.17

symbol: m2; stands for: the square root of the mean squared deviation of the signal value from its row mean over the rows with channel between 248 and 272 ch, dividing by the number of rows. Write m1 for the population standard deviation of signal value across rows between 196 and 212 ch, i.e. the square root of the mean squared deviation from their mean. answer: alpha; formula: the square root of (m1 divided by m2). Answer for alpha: 0.87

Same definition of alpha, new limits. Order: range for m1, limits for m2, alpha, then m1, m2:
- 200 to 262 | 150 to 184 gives 0.43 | 0.23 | 1.28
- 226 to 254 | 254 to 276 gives 0.93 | 0.19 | 0.22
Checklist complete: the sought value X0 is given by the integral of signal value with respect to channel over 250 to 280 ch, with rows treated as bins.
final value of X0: 306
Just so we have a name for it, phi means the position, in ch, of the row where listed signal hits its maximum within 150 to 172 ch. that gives 151.0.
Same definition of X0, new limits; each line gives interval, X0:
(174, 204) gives 277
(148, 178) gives 309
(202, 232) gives 291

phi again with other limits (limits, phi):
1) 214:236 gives 219.0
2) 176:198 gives 193.0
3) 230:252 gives 251.0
